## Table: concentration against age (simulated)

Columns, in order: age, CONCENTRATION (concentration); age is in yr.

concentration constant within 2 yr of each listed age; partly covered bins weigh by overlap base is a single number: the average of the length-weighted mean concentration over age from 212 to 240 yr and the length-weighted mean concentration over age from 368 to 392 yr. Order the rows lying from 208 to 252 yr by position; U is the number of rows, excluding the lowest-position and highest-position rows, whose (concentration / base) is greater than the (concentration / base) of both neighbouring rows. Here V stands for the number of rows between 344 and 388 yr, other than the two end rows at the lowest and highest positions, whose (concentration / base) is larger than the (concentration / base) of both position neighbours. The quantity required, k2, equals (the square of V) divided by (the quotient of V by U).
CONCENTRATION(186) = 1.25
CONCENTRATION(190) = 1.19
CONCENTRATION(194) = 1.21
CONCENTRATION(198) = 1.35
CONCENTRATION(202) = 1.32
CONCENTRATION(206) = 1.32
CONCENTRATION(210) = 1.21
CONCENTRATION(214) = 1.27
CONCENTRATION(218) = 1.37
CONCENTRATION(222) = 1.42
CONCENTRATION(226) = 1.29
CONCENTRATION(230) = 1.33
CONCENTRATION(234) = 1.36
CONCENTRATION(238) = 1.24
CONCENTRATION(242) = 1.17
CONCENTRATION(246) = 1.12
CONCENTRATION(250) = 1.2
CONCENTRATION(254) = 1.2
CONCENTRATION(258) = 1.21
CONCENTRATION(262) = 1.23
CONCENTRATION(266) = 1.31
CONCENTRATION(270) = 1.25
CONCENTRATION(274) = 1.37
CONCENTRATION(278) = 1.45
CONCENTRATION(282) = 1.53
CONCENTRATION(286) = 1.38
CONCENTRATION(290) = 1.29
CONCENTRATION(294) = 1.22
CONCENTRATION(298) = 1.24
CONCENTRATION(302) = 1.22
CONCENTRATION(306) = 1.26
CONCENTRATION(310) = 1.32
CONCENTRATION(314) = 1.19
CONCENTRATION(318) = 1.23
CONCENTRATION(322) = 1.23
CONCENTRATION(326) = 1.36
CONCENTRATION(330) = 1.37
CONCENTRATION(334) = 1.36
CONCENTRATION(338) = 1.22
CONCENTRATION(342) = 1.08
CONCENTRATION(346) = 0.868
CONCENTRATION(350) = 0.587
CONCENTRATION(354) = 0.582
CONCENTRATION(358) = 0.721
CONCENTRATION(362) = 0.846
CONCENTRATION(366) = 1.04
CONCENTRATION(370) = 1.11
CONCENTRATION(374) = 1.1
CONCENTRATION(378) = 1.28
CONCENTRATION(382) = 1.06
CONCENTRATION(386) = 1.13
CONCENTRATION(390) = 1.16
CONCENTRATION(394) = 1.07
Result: 4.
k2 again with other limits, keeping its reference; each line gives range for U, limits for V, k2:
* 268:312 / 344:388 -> 4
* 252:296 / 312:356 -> 2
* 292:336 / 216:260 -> 6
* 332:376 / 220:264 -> 1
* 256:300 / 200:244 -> 4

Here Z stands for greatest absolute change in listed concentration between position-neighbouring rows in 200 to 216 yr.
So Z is 0.110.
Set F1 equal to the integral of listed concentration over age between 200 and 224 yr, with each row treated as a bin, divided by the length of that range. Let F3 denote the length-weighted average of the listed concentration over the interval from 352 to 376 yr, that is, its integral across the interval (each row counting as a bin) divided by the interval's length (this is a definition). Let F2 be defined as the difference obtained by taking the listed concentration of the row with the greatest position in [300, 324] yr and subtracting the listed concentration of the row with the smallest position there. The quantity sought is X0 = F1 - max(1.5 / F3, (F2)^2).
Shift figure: -0.35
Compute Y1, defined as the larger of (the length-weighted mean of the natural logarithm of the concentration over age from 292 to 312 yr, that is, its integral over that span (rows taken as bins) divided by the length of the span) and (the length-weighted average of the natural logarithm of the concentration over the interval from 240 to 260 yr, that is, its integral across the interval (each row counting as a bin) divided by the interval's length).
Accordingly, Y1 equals 0.224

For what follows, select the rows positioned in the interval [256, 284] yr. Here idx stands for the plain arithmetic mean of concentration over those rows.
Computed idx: 1.34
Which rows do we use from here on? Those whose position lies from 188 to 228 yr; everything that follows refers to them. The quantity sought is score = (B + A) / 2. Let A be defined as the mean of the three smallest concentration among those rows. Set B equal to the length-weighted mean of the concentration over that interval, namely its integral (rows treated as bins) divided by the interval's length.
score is 1.25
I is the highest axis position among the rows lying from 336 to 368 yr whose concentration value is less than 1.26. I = 366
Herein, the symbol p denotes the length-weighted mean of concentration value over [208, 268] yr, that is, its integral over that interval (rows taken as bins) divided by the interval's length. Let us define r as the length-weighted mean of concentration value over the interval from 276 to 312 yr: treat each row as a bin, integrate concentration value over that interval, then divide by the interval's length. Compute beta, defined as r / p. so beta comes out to 1.05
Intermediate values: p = 1.26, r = 1.32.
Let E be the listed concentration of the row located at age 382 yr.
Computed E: 1.06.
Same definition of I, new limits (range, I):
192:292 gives 270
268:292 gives 270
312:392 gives 390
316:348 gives 346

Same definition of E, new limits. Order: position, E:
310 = 1.32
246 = 1.12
